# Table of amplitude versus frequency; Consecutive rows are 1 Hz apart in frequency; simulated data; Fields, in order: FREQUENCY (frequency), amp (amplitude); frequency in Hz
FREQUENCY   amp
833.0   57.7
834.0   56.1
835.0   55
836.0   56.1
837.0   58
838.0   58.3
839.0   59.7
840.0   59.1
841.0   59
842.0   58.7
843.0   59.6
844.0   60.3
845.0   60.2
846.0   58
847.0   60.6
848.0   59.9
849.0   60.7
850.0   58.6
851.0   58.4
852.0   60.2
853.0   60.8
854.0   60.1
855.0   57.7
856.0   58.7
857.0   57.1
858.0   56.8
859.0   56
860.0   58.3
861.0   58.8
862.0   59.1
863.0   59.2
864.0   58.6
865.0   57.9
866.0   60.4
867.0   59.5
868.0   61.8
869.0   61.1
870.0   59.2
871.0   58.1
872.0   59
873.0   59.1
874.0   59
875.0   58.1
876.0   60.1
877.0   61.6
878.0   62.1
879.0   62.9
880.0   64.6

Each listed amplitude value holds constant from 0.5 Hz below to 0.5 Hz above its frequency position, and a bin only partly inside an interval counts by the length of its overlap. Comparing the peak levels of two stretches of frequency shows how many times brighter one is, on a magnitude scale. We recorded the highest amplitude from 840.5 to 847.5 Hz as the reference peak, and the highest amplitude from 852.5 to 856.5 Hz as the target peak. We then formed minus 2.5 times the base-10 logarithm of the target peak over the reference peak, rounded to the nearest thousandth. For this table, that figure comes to -0.004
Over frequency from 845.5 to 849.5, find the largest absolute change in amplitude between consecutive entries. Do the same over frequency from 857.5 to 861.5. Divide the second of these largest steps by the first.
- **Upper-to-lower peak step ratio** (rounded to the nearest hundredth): 0.88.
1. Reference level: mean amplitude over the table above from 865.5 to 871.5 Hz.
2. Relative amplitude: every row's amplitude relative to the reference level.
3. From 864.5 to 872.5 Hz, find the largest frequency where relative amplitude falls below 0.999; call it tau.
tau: 872.0 Hz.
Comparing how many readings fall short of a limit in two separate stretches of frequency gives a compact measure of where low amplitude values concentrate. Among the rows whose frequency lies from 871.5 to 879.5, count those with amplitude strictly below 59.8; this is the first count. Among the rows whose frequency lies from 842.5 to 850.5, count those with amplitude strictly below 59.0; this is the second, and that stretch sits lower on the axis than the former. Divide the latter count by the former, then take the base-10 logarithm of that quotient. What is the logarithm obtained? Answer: -0.30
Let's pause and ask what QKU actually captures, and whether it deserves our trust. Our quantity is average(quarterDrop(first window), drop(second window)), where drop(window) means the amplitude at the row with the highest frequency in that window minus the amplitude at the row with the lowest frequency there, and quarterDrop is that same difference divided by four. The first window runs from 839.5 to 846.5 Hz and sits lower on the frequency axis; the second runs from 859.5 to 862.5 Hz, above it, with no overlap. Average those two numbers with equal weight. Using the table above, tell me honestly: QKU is 0.26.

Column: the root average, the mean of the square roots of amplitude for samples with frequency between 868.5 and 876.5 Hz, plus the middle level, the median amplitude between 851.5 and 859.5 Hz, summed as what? 65.9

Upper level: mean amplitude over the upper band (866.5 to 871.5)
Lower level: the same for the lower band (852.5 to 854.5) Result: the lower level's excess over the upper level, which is 0.5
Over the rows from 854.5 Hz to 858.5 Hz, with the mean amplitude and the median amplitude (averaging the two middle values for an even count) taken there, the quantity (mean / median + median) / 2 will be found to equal 29.2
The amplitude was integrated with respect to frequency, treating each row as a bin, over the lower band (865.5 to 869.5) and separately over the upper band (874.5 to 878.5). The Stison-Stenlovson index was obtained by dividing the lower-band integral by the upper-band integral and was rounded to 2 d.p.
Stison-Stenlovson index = 1.00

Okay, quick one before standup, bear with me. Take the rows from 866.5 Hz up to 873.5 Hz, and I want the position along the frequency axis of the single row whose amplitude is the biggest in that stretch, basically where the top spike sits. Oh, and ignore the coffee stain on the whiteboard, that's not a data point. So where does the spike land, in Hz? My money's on 868.0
